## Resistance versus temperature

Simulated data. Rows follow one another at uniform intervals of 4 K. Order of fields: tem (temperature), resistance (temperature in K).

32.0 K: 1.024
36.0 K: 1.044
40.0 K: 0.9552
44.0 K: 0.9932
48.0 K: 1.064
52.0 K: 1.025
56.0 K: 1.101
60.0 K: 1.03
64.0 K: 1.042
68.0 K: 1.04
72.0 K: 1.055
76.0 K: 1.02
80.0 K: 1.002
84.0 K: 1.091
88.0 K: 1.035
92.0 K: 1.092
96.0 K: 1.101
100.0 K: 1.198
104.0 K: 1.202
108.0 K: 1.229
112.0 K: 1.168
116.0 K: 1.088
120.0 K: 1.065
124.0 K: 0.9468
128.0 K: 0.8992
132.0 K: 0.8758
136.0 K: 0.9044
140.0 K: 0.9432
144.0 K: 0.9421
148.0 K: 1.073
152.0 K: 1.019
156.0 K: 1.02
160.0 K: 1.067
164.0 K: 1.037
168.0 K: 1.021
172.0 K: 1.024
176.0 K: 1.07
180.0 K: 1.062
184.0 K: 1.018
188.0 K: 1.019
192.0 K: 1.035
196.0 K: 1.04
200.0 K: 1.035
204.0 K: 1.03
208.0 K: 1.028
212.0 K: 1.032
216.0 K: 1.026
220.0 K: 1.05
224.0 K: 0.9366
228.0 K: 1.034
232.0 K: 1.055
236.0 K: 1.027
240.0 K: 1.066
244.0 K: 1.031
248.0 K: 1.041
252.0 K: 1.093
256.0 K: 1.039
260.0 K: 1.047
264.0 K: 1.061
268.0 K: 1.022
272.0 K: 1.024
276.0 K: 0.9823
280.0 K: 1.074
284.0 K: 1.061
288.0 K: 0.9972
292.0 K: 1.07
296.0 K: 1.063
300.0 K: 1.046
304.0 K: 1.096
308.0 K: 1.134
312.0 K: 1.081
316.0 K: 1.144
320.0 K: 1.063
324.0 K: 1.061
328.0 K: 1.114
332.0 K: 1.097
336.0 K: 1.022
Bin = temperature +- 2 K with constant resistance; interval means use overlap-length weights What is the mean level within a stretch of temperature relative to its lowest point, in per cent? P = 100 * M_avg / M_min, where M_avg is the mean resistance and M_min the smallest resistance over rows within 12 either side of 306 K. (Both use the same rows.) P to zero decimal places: 105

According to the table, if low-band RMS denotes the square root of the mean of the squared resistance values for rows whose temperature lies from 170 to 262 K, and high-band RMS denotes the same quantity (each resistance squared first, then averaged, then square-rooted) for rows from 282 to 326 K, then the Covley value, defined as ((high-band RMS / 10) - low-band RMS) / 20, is -0.0465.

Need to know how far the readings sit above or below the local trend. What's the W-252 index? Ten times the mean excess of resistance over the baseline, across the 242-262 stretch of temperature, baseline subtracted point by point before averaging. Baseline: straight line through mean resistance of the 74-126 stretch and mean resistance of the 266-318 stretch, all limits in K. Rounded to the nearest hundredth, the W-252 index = -0.18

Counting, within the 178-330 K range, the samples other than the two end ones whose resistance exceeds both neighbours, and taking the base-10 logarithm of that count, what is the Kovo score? 1.08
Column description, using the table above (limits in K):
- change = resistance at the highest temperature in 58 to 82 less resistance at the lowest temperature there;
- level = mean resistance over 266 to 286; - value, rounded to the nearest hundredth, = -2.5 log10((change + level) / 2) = 0.75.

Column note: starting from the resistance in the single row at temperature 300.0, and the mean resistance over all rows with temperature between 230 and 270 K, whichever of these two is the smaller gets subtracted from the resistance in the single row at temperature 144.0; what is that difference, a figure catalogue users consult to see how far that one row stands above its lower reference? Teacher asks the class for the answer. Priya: -0.10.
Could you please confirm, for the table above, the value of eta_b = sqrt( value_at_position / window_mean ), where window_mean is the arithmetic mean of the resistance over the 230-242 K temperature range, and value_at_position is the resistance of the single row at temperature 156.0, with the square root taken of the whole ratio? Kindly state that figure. 0.99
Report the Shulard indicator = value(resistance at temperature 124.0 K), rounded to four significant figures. 0.9468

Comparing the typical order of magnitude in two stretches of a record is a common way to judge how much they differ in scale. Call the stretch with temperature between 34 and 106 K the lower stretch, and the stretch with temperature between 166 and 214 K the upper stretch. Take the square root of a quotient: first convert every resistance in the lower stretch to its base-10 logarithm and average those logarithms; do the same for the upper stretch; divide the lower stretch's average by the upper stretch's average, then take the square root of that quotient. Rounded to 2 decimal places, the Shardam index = 1.30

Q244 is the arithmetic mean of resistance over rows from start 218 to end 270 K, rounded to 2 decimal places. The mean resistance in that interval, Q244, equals 1.04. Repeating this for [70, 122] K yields 1.10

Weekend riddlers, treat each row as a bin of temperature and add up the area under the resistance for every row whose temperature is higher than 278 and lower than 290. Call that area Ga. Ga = 12.5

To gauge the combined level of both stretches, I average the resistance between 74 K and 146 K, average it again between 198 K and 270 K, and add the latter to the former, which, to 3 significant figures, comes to 2.08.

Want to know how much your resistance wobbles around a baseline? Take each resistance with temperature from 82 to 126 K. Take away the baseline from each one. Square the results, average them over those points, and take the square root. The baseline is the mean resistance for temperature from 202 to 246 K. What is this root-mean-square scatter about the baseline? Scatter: 0.114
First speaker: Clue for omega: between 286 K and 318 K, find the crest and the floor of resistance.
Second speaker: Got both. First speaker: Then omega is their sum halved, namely 1.07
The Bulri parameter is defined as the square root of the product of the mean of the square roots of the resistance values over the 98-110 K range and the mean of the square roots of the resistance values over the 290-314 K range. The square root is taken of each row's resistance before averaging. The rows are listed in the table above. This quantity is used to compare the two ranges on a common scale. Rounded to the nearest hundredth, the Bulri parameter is 1.07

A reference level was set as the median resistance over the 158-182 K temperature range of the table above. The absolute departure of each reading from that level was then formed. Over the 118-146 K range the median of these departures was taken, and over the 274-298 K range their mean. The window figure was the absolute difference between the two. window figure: 0.076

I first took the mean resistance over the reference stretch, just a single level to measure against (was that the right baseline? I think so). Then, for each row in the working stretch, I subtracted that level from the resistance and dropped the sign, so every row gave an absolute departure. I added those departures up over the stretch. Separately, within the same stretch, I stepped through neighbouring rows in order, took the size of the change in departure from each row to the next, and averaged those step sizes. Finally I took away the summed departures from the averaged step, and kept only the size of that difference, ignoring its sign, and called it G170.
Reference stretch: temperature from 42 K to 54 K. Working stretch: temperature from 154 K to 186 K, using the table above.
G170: 0.13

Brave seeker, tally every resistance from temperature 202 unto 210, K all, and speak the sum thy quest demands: 2.06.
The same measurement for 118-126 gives 2.01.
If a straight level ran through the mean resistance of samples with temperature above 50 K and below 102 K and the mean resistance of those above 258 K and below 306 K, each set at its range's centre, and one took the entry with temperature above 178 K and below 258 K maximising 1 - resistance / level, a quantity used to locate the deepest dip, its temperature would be 224.0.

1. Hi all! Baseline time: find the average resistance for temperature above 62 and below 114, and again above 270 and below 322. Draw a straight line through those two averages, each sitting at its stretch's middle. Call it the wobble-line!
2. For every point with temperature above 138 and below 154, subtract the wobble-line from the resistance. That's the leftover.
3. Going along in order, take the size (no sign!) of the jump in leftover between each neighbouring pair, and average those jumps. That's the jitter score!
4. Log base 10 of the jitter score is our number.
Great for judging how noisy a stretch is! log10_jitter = -1.21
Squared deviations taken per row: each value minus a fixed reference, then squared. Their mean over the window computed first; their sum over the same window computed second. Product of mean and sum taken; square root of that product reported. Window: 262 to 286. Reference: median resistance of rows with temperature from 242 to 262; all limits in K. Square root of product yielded 0.002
